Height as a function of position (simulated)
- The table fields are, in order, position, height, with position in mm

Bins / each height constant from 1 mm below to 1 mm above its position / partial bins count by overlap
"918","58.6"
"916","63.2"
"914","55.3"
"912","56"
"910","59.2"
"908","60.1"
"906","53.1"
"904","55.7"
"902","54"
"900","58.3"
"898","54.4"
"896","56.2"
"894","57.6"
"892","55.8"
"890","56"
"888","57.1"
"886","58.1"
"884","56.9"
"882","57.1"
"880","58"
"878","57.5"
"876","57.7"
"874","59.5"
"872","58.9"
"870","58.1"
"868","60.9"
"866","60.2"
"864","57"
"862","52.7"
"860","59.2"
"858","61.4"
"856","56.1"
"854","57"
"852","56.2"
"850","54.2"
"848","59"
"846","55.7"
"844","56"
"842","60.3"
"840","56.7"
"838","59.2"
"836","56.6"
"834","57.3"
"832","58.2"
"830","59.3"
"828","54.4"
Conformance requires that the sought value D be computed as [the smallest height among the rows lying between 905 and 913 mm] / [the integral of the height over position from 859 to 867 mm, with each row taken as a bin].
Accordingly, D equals 0.116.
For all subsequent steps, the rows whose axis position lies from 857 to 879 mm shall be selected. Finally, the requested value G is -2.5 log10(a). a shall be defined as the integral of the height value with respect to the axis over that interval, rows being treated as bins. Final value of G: -7.8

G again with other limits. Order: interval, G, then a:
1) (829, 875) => -8.6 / 2659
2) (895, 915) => -7.6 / 1125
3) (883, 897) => -7.3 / 795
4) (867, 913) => -8.6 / 2632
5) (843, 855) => -7.1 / 676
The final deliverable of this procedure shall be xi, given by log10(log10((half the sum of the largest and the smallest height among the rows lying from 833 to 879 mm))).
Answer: 0.245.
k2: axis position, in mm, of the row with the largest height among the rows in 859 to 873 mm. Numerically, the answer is 868 mm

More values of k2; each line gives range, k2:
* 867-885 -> 868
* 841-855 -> 842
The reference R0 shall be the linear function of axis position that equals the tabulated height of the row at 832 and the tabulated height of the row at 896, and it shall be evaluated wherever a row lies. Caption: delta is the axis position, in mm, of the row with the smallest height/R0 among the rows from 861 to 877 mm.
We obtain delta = 862 mm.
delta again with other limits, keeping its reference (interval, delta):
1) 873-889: 884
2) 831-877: 862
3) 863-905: 902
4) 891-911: 906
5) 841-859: 850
